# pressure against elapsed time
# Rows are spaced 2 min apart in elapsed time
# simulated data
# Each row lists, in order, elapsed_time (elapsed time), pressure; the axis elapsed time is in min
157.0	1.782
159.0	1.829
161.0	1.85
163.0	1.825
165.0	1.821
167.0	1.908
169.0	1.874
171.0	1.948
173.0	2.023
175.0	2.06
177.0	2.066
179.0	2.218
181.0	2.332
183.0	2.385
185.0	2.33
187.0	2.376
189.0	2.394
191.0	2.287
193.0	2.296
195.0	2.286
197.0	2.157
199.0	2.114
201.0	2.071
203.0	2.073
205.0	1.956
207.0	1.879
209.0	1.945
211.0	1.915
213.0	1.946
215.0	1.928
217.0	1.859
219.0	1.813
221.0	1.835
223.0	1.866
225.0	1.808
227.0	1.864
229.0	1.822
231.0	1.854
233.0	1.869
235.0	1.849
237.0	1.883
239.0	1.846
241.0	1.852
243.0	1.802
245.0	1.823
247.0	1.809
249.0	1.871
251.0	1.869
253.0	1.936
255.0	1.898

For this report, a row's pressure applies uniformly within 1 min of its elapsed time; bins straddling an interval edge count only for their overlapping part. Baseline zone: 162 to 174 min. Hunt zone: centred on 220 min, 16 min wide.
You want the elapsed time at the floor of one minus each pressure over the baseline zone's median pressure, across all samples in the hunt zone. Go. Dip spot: 213.0 min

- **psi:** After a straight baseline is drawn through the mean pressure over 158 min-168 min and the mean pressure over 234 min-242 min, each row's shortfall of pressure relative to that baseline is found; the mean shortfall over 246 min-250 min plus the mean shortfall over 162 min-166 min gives 0.04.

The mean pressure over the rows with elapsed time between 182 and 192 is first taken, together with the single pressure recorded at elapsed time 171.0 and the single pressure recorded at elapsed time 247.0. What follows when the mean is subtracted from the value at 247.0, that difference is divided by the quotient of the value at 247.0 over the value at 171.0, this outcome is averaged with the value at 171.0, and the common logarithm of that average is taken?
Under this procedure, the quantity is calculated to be -0.17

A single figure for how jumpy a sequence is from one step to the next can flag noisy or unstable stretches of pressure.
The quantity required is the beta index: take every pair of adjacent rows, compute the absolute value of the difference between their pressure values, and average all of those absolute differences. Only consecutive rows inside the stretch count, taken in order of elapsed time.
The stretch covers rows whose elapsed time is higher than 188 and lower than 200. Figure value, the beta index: 0.060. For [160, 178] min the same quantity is 0.043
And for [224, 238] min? 0.033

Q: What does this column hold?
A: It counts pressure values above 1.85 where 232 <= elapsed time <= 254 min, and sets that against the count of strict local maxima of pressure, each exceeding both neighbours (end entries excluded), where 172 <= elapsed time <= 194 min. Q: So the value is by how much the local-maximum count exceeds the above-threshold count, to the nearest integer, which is -4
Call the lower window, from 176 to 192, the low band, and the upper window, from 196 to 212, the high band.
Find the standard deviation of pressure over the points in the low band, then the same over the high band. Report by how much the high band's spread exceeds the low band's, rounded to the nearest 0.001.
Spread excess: -0.008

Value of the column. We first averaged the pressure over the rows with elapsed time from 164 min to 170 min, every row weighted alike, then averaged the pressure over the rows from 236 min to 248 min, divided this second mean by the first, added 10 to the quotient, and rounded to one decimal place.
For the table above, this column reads 11.0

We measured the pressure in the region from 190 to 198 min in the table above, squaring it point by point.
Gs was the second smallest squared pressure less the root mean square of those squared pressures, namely 0.12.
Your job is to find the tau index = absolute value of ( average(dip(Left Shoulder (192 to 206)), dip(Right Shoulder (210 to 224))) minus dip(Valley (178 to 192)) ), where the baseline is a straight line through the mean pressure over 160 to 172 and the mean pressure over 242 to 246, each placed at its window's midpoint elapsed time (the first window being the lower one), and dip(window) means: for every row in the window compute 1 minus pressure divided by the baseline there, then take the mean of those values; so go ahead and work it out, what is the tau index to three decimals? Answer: 0.164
